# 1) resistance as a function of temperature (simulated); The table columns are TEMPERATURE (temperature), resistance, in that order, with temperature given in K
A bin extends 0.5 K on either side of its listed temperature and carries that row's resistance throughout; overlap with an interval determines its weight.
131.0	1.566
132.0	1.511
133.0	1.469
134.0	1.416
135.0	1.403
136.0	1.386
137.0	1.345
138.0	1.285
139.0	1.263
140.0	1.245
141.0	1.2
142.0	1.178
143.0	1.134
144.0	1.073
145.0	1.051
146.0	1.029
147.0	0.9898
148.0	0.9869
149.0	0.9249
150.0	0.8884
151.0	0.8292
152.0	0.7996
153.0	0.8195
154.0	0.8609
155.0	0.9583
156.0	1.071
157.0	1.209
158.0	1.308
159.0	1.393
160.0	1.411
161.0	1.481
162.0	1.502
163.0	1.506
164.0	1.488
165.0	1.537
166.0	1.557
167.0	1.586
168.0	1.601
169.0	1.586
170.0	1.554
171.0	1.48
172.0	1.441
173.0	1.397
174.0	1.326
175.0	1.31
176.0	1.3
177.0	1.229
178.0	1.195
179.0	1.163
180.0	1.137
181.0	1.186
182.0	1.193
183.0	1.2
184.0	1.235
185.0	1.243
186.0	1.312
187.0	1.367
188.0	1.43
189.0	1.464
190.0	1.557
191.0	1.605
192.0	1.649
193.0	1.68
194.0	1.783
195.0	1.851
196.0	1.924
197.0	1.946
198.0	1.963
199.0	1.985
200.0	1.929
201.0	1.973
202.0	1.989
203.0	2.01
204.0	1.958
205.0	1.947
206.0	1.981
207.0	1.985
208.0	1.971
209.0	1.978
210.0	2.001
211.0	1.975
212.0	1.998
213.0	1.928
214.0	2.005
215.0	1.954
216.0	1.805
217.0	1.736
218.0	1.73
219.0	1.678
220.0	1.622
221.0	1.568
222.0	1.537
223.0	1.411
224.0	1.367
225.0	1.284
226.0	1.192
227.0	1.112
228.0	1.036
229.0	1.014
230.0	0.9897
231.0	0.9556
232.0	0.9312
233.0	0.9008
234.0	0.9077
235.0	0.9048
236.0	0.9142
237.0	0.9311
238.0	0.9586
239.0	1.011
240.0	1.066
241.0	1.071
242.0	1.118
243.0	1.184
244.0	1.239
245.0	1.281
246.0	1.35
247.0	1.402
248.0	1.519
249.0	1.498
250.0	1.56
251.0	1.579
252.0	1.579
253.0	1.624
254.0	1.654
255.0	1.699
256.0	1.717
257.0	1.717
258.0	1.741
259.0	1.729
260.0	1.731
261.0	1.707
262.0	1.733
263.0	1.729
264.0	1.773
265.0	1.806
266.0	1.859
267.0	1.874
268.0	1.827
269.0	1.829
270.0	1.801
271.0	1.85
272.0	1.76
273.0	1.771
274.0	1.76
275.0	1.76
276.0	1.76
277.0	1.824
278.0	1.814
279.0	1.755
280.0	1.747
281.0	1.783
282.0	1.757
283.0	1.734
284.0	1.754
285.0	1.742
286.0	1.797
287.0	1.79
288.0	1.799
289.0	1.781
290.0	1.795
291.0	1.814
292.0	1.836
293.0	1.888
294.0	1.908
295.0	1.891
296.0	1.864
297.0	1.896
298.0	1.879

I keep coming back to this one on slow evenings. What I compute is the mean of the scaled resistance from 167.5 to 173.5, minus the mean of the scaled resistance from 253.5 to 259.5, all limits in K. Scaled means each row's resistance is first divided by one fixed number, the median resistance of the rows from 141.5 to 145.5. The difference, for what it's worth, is -0.18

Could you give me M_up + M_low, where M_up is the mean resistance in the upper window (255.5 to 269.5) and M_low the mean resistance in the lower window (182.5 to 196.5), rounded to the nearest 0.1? 3.3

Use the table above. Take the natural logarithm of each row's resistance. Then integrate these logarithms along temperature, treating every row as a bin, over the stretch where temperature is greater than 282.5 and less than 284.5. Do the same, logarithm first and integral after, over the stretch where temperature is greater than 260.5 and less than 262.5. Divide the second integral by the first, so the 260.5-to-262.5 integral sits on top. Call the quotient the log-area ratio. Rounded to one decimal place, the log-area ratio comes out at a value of 1.0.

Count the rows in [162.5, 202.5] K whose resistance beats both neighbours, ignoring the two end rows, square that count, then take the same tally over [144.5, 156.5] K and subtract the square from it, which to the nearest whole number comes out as -4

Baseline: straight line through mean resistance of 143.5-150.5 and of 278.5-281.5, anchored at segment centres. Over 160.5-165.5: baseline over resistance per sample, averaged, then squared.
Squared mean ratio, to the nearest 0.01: 0.52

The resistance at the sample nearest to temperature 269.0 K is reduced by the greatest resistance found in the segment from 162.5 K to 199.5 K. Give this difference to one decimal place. -0.2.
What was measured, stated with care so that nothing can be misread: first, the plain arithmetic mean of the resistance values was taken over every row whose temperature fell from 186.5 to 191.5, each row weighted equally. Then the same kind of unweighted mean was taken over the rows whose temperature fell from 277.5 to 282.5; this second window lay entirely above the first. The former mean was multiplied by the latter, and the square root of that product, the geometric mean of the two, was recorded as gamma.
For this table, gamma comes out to 1.62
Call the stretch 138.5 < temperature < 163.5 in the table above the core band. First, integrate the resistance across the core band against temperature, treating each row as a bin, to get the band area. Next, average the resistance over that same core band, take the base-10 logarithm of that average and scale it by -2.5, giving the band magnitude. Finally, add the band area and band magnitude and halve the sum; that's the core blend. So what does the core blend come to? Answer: 14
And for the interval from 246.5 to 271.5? 21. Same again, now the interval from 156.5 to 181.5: 17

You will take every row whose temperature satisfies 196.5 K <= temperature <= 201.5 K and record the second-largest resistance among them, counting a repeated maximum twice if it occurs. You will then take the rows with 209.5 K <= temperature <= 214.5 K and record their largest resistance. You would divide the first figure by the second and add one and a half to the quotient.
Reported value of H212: 2.48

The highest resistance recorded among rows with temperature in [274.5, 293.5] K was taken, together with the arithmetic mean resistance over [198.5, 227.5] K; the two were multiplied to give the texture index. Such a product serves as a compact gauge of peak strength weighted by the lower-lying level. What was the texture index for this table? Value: 3.36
